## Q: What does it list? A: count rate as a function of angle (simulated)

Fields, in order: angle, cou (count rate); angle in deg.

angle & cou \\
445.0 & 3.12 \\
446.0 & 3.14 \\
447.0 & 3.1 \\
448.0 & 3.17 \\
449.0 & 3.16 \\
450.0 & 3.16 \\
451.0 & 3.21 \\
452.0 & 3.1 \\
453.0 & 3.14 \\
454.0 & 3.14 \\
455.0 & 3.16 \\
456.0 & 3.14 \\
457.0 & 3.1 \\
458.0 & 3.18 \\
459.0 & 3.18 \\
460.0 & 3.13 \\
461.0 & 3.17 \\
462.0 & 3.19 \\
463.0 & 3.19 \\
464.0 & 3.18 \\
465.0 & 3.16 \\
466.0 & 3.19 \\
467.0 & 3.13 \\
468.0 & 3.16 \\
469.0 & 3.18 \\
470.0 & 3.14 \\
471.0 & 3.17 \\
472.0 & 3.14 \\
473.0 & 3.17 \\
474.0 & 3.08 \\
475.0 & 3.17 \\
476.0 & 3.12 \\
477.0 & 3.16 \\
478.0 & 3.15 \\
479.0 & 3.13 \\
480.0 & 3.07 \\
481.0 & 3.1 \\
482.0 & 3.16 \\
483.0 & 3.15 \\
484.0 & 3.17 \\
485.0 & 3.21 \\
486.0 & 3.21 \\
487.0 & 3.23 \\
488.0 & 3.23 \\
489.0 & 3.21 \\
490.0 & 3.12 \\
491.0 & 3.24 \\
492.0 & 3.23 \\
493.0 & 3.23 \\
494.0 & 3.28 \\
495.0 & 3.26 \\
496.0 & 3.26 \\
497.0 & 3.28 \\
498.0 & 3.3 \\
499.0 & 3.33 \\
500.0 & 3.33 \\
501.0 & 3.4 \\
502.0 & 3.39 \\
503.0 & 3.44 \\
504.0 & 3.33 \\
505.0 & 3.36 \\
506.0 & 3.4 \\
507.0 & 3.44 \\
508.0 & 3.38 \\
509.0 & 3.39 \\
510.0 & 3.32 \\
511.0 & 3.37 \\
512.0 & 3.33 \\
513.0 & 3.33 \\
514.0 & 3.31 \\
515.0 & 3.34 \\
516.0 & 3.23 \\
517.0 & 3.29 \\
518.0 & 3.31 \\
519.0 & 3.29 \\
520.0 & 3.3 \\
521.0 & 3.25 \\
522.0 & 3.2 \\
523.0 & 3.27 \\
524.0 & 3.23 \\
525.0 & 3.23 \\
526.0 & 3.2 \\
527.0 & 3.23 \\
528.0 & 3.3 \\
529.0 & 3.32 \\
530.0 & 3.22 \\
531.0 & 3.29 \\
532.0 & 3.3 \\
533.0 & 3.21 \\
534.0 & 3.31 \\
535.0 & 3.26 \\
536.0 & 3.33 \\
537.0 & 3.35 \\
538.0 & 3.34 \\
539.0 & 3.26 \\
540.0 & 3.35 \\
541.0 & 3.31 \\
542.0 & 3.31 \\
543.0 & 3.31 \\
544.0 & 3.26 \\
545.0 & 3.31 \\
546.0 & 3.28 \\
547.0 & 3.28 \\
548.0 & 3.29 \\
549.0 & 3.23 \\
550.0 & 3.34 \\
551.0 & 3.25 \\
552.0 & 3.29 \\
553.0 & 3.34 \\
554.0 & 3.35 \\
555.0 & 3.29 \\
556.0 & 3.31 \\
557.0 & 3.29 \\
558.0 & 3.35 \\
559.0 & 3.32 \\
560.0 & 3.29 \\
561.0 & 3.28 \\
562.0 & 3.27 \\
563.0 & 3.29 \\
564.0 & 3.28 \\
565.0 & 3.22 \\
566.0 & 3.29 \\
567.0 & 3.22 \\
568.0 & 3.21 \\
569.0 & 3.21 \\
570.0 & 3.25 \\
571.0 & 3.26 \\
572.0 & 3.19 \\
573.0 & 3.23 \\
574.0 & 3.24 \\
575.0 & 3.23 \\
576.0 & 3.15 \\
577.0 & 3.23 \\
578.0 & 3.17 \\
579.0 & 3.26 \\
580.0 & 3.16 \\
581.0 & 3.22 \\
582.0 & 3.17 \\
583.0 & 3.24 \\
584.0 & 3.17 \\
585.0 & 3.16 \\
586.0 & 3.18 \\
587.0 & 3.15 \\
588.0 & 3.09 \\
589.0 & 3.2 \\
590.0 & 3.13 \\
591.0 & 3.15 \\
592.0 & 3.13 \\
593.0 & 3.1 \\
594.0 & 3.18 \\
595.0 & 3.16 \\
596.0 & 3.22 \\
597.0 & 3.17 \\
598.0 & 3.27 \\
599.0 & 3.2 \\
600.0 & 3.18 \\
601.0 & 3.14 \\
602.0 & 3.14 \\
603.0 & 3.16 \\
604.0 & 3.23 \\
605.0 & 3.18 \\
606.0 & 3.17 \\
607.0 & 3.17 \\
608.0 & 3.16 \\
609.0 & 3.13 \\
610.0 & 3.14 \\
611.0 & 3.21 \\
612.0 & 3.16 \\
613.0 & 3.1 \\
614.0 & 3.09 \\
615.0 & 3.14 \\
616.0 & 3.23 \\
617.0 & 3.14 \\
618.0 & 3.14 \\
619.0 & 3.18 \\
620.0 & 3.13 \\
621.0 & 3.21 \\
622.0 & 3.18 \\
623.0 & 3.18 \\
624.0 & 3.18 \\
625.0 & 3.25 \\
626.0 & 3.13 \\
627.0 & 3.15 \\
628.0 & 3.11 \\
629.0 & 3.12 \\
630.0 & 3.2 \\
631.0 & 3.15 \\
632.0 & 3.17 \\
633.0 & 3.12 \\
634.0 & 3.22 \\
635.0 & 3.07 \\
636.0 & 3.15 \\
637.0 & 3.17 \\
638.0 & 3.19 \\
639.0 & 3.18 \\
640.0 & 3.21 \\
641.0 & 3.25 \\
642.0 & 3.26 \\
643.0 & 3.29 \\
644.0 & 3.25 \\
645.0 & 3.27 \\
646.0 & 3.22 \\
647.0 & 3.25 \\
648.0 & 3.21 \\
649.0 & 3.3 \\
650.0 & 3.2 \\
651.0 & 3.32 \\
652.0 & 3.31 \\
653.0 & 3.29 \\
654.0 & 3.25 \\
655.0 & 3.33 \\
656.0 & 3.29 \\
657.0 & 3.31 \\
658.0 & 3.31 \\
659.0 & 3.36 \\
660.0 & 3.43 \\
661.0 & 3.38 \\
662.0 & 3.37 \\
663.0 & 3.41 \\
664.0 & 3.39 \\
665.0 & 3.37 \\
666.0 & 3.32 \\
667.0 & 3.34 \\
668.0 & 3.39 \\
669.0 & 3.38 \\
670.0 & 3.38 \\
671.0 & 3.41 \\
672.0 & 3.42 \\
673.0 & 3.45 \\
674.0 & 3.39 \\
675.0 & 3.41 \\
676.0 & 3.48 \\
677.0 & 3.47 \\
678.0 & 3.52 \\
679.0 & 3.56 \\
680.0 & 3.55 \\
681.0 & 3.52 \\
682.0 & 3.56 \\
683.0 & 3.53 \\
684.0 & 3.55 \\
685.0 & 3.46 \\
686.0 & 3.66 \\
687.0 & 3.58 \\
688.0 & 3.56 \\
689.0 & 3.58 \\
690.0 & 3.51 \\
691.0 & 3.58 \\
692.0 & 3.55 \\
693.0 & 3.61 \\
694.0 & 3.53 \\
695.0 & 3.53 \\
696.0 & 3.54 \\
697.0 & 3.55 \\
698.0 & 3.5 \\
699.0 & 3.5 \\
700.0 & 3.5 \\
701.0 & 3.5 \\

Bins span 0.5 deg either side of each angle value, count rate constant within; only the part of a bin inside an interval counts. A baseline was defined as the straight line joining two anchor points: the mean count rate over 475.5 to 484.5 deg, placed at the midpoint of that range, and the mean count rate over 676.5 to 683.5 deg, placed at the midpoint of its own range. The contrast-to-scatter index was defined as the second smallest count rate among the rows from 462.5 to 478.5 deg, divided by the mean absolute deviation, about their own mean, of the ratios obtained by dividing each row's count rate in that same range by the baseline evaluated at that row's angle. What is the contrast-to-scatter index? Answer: 370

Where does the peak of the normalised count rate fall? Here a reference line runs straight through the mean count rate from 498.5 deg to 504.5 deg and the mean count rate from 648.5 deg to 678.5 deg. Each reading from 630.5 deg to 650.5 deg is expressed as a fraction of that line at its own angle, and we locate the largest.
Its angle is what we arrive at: 649.0 deg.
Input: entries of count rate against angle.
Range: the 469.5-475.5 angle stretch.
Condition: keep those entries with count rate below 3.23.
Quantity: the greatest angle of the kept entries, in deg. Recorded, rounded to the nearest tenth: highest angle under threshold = 475.0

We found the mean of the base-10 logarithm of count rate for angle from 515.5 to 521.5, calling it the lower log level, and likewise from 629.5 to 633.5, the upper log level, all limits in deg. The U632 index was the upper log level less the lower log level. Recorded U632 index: -0.016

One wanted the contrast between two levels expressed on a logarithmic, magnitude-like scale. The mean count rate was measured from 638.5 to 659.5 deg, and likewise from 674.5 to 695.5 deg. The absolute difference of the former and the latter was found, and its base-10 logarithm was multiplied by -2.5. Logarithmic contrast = 1.43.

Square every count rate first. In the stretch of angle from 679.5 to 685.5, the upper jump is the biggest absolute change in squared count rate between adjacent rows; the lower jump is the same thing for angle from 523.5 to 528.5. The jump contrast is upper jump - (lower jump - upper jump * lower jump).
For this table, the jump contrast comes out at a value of 0.46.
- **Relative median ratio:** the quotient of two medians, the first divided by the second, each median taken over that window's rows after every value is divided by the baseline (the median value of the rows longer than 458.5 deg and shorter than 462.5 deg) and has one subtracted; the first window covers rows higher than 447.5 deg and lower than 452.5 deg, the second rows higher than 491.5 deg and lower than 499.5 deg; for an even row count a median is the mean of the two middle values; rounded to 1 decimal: -0.2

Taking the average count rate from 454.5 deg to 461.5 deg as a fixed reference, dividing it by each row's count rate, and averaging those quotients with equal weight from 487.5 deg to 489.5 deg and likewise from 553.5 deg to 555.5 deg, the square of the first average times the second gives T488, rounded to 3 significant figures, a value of 0.909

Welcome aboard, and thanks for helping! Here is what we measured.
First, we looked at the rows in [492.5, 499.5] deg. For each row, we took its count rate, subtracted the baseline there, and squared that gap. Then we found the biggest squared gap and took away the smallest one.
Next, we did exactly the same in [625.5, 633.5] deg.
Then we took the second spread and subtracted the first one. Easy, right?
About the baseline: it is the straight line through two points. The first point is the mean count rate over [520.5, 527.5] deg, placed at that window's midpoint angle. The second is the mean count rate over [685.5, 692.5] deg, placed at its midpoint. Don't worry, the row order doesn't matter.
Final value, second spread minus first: 0.032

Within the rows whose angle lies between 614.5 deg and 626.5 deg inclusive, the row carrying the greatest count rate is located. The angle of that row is 625.0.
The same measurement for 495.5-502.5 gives 501.0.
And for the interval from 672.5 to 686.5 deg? 686.0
